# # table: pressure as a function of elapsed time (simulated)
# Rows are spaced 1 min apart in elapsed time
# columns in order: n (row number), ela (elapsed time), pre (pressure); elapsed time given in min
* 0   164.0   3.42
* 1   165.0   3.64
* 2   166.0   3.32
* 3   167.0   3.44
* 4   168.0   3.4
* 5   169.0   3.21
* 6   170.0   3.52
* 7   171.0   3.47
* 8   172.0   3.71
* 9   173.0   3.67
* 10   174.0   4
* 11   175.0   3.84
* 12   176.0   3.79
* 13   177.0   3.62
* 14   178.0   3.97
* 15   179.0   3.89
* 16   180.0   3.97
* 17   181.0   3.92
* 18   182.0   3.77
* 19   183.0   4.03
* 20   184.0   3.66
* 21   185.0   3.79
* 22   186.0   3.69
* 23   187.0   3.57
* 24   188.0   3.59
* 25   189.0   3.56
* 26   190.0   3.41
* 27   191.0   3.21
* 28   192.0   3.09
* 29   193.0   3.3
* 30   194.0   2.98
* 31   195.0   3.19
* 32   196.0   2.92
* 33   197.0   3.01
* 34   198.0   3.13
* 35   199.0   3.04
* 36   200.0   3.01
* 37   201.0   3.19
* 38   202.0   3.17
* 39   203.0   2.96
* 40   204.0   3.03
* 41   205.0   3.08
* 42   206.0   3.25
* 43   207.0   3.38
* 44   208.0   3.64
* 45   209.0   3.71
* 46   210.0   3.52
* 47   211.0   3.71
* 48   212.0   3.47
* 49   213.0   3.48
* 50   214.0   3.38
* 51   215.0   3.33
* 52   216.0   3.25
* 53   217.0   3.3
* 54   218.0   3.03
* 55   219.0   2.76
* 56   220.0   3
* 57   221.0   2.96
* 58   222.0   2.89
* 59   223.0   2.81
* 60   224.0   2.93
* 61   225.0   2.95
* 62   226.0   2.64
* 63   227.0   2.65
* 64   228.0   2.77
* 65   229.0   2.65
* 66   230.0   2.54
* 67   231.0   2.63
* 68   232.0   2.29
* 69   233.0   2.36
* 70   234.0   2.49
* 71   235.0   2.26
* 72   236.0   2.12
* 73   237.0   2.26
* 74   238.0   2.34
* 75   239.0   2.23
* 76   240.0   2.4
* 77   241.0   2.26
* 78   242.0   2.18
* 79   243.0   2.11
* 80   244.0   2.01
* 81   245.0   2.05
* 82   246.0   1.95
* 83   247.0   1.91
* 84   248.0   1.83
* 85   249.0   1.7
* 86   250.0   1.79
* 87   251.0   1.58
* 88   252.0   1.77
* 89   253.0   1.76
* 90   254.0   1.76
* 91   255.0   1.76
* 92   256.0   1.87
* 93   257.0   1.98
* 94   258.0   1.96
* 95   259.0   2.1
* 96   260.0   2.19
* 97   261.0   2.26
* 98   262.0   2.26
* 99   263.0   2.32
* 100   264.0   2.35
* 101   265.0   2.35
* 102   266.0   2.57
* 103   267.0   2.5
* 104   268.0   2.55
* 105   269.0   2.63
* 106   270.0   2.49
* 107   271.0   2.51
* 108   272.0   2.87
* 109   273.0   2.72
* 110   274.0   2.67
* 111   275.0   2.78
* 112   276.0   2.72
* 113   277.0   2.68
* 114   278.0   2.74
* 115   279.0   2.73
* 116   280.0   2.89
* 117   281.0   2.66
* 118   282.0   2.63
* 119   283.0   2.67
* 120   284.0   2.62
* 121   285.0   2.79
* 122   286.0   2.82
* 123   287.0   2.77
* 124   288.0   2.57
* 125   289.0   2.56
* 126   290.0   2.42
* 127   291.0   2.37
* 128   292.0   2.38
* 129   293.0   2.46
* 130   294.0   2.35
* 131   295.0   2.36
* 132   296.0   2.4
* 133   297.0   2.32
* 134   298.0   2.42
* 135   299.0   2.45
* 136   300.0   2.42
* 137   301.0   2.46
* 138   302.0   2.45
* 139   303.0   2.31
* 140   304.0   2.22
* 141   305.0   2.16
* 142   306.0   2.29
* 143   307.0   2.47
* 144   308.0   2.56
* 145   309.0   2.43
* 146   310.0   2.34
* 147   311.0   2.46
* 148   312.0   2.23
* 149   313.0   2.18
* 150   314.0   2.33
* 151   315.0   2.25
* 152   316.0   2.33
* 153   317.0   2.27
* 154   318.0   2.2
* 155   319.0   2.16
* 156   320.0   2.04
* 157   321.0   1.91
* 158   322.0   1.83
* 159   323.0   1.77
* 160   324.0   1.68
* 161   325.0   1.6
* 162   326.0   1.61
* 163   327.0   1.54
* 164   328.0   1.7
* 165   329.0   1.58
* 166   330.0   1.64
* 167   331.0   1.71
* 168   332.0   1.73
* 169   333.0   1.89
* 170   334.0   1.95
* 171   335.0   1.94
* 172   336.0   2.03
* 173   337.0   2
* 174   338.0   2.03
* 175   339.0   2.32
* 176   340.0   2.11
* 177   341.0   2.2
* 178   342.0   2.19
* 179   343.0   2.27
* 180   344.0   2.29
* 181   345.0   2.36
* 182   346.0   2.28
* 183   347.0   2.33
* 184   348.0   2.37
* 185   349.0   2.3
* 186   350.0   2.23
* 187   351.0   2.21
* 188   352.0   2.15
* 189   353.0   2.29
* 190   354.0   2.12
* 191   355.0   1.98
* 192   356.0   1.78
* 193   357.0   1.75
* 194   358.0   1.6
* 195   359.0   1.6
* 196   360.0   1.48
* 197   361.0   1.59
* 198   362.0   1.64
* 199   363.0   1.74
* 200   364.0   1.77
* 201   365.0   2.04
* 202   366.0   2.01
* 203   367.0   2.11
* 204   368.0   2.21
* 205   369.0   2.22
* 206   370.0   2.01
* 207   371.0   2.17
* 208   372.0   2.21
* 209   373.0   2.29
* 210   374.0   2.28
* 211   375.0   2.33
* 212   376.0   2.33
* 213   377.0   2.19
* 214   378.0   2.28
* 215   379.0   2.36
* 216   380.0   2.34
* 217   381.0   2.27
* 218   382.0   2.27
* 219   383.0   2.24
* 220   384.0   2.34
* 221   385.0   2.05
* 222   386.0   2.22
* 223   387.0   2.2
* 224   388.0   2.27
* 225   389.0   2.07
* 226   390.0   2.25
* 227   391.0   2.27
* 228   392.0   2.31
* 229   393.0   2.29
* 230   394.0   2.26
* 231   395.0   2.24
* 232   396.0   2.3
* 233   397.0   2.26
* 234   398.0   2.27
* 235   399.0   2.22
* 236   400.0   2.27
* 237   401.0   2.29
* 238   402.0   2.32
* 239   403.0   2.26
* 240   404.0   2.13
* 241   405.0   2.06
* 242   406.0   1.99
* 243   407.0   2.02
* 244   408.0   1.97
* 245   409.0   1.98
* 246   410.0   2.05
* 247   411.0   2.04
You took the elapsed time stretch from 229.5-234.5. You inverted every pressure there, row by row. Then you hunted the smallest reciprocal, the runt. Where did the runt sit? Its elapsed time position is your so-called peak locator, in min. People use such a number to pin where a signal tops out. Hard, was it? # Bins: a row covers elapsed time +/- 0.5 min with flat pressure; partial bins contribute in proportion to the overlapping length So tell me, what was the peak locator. 231.0 min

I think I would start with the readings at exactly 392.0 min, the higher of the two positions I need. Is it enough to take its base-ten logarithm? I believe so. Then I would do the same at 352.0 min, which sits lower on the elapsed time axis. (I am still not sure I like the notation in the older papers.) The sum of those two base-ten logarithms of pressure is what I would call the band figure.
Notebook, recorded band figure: 0.70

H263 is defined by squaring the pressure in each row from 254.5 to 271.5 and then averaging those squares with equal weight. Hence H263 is 5.23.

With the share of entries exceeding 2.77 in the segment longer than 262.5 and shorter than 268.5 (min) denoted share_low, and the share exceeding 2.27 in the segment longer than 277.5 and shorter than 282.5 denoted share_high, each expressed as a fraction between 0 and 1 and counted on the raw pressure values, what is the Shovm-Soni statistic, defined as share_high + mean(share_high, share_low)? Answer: 1.5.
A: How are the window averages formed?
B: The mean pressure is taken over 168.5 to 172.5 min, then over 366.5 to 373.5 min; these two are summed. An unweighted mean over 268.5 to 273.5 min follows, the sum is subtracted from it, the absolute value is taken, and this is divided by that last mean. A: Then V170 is 1.1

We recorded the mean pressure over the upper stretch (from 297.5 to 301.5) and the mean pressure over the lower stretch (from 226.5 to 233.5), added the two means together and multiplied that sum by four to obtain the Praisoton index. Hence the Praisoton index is 20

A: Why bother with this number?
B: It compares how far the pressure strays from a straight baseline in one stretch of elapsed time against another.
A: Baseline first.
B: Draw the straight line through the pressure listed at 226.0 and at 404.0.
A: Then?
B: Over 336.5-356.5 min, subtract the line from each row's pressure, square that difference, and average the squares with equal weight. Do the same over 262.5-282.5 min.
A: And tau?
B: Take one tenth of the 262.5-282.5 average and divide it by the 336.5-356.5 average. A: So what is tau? 0.13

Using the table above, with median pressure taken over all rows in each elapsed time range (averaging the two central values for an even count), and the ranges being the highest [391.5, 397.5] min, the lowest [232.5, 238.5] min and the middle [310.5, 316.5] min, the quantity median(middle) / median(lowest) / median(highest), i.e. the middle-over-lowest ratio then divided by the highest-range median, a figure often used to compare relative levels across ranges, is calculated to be 0.44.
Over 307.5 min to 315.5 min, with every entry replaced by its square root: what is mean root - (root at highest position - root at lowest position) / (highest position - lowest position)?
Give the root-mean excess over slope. 1.5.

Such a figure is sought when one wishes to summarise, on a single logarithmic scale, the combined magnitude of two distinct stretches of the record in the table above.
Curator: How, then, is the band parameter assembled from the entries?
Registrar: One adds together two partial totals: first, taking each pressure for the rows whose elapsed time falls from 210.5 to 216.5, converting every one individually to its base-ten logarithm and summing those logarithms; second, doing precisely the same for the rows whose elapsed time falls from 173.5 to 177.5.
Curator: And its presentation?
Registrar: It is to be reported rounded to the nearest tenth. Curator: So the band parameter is 5.5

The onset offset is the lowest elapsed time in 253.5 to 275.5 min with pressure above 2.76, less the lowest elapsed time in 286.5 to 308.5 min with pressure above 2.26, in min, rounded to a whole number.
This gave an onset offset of -15 min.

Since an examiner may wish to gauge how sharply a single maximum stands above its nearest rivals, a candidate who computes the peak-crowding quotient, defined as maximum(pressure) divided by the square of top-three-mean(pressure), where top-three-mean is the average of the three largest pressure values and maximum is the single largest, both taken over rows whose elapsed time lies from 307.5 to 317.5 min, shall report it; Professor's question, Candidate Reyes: 0.42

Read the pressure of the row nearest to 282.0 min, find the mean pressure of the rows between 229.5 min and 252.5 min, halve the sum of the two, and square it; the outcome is 5.7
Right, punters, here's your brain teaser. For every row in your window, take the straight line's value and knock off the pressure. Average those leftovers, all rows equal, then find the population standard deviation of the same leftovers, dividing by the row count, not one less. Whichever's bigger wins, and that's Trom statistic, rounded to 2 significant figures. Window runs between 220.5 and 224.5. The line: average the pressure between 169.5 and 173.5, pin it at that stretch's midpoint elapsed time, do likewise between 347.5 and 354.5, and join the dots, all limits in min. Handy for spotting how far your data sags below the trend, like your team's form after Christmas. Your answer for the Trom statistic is 0.31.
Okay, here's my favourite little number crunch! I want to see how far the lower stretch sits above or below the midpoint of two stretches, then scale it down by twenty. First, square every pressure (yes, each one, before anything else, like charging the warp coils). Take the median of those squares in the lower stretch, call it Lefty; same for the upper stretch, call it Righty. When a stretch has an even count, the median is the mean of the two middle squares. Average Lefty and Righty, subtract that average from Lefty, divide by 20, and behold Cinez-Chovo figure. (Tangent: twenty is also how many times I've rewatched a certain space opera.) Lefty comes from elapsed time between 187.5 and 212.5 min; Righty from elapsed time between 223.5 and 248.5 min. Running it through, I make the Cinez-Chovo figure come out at 0.12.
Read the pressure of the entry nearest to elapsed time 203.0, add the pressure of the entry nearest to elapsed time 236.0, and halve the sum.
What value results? 2.54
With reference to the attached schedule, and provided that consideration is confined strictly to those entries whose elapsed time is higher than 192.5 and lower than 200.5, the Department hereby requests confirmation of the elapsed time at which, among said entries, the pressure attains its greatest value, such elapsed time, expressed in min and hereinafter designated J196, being 193.0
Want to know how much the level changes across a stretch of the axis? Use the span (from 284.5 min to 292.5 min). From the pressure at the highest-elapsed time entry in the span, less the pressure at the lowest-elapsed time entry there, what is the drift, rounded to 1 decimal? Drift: -0.4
